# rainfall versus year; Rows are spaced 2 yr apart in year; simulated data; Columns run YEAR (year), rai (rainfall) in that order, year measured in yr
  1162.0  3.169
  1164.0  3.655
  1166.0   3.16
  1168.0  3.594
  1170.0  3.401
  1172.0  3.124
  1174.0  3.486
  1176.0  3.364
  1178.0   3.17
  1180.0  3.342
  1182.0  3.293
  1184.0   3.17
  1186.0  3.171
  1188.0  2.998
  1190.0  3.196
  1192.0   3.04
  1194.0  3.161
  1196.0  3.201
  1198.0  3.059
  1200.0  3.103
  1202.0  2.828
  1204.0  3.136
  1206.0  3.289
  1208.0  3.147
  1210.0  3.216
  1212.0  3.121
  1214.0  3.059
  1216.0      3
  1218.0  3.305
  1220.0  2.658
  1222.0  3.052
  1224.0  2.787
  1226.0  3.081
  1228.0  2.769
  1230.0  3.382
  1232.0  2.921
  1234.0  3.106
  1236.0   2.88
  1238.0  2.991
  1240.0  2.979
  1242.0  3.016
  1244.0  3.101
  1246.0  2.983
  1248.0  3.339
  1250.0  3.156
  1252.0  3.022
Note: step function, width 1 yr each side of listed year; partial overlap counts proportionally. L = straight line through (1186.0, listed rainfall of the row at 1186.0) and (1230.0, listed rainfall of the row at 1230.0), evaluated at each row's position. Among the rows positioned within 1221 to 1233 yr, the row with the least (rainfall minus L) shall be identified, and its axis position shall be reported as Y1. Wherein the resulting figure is 1228.0 yr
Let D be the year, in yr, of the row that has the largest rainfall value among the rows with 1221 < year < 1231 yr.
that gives 1230.0 yr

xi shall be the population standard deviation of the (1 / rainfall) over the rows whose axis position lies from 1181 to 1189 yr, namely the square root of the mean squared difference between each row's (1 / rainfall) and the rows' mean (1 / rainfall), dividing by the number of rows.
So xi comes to 0.011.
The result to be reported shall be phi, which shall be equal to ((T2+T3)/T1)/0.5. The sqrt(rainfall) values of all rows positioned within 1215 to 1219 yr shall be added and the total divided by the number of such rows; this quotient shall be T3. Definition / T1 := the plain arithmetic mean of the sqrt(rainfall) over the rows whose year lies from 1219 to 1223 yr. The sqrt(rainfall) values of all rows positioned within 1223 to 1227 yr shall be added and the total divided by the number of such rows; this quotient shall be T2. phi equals 4.13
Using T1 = 1.69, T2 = 1.71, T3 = 1.78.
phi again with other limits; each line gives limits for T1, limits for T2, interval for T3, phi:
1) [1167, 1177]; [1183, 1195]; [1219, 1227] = 3.77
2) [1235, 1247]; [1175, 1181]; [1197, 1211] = 4.14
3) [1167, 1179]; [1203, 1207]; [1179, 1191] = 3.91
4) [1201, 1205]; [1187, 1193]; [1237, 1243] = 4.04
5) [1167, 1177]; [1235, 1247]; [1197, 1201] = 3.78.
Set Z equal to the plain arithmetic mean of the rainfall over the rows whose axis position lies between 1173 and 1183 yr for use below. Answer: 3.33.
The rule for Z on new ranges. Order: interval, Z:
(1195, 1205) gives 3.07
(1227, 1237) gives 3.01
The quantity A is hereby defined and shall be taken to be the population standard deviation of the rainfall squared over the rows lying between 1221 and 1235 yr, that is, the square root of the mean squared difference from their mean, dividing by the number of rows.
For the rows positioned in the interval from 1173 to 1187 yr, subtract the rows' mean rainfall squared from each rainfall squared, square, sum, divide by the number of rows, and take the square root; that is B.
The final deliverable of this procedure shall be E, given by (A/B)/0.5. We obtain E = 3.21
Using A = 1.20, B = 0.7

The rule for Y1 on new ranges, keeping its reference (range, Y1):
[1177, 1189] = 1188.0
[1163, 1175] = 1172.0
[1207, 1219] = 1216.0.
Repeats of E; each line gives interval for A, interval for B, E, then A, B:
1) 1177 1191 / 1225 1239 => 1.14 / 0.64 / 1.1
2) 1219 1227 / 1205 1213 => 4.90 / 1.03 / 0.4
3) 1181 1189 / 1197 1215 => 1.80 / 0.66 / 0.7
